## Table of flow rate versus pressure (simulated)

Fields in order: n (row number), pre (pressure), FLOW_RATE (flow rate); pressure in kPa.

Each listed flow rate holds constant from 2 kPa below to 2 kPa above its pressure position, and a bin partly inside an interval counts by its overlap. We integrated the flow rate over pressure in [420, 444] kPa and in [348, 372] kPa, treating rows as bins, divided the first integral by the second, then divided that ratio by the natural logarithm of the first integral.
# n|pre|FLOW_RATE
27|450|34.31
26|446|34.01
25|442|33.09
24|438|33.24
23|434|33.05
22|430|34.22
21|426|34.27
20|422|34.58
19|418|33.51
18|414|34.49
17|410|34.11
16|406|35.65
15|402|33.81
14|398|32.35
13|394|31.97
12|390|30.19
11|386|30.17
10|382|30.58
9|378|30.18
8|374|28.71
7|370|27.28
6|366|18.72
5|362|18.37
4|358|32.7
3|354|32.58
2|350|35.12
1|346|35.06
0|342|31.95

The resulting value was 0.183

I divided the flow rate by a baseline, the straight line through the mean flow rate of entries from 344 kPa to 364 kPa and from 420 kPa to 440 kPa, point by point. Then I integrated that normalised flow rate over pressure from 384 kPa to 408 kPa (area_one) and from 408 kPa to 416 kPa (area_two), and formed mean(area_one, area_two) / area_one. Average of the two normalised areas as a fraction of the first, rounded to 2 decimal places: 0.67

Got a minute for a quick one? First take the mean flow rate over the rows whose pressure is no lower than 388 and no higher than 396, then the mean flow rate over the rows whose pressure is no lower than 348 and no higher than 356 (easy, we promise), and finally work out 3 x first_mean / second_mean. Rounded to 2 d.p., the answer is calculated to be 2.75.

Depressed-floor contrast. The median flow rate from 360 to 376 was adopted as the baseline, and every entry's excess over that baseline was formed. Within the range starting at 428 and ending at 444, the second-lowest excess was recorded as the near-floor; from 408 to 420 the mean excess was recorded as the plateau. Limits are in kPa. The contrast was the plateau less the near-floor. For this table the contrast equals 1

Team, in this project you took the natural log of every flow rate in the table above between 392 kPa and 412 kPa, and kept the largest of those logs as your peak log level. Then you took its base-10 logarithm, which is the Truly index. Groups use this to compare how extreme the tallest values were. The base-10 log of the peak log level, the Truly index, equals 0.553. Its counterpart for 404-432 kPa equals 0.553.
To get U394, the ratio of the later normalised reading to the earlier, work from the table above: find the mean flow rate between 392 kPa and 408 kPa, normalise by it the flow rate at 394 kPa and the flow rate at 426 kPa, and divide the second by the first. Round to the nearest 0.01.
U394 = 1.07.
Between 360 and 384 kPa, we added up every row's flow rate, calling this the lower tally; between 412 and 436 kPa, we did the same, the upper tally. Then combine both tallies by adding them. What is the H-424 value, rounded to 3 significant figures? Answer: 358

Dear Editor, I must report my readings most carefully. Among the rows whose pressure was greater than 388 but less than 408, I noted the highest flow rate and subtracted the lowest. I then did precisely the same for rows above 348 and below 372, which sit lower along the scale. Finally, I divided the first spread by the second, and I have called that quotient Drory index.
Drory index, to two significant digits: 0.33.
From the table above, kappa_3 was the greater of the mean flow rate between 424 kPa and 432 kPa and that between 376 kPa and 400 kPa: 34.2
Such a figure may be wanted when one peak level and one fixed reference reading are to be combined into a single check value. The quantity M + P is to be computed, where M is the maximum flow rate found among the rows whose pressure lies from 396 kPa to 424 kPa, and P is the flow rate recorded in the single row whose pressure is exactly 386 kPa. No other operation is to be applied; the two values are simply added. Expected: 65.8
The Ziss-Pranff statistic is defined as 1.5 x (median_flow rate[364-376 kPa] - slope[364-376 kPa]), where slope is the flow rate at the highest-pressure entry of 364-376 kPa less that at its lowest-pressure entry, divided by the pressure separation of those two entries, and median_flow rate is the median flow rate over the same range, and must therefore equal 39.0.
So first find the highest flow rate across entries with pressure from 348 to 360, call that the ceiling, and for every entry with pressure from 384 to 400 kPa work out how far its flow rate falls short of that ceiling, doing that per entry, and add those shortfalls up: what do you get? 16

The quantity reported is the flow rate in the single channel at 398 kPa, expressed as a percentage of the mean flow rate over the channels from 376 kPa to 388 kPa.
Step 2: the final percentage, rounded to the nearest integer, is 107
